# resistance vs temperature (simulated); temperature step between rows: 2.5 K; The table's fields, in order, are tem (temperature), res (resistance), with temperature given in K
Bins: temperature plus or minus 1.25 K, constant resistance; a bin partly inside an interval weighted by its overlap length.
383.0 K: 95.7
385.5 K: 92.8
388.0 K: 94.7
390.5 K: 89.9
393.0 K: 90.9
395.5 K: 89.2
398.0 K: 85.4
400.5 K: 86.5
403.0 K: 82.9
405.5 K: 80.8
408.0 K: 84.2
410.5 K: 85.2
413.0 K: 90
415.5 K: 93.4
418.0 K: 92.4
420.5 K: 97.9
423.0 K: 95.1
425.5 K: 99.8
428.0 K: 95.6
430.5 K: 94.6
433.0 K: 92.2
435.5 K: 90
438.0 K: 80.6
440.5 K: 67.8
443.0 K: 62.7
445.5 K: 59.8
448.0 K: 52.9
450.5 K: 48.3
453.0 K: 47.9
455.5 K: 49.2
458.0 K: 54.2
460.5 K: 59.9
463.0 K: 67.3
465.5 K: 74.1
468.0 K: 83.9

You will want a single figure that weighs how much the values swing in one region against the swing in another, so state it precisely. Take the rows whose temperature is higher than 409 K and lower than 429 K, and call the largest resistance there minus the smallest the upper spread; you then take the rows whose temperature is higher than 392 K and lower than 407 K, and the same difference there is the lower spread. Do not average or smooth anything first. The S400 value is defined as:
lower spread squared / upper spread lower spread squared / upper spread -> 7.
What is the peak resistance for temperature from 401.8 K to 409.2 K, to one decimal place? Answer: 84.2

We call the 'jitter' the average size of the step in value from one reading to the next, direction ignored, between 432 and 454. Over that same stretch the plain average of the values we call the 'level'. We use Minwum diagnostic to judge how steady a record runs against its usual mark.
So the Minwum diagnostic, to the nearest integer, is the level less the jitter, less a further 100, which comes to -39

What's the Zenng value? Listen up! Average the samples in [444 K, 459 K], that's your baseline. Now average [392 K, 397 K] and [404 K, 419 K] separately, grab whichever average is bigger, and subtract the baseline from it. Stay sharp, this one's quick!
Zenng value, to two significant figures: 38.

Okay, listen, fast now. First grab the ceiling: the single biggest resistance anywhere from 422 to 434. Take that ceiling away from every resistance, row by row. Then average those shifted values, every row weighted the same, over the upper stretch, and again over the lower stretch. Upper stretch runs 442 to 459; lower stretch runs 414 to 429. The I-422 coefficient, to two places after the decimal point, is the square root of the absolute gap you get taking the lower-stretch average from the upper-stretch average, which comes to 6.49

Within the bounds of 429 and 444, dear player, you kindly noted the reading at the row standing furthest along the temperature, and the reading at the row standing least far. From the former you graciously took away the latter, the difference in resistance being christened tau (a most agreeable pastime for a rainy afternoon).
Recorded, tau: -32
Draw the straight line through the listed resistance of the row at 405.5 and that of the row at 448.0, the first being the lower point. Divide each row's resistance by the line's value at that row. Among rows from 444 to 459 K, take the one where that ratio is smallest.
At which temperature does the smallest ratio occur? 450.5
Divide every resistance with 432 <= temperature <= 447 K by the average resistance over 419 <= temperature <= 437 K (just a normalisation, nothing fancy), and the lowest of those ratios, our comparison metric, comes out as 0.63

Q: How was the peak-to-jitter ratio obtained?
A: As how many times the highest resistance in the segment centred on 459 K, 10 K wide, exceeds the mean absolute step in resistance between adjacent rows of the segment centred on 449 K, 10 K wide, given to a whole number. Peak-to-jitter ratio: 17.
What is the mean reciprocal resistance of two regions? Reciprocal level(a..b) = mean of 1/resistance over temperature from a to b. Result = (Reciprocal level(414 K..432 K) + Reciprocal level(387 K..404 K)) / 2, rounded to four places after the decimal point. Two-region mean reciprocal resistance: 0.0109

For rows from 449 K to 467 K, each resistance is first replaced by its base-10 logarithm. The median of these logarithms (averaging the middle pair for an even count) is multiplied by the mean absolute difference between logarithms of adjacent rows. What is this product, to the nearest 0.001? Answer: 0.056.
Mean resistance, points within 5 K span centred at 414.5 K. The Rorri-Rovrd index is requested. 92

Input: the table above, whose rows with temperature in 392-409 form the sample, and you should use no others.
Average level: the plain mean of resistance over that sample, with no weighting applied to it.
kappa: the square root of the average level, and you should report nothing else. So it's 9.3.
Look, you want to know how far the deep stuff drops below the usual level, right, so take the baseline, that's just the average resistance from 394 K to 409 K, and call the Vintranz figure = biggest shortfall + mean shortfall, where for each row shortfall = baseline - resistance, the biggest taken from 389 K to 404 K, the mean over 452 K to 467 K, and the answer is 28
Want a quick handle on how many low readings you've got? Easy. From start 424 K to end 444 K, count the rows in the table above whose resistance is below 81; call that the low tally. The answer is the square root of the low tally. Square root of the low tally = 1.7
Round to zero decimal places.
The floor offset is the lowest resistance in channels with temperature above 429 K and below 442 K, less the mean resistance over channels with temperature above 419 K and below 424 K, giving -29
